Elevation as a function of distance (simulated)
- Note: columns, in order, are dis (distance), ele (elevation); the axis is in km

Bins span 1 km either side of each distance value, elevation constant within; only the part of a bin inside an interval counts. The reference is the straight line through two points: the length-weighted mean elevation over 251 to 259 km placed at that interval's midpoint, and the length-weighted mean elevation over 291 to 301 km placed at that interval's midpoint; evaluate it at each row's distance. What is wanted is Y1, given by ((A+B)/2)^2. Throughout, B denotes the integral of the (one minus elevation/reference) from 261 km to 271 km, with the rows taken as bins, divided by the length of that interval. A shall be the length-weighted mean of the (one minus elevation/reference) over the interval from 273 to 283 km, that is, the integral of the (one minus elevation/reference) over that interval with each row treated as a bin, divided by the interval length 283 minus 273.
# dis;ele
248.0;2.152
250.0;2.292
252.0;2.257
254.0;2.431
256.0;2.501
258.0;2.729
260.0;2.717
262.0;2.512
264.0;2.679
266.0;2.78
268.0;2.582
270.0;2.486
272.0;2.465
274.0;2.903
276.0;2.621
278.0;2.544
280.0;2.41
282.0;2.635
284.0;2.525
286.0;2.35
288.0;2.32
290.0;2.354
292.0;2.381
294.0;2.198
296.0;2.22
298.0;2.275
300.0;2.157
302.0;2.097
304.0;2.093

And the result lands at 0.010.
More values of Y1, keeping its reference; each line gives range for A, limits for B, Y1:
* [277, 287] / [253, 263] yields 0.004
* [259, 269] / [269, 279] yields 0.009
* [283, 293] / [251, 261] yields 0.001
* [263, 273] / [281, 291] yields 0.005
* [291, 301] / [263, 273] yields 0.002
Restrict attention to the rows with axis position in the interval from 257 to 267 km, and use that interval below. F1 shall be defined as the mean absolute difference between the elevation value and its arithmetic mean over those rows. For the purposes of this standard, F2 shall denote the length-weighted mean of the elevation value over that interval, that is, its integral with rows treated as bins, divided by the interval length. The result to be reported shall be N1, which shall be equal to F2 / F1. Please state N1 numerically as 38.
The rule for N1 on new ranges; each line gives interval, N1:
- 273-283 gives 22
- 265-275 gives 17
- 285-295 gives 47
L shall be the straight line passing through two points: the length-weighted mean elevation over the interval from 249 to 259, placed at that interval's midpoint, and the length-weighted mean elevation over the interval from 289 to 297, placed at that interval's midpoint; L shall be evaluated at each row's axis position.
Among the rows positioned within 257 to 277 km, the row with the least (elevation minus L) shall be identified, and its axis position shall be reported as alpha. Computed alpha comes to 272.0 km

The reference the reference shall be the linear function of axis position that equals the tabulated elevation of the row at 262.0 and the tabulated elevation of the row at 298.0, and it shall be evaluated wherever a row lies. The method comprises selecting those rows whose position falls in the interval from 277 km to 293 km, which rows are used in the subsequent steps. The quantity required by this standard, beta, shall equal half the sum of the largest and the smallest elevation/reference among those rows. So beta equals 1.05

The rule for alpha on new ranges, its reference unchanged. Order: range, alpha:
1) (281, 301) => 300.0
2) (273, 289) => 288.0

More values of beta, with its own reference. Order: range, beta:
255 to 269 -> 1.05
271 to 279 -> 1.10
